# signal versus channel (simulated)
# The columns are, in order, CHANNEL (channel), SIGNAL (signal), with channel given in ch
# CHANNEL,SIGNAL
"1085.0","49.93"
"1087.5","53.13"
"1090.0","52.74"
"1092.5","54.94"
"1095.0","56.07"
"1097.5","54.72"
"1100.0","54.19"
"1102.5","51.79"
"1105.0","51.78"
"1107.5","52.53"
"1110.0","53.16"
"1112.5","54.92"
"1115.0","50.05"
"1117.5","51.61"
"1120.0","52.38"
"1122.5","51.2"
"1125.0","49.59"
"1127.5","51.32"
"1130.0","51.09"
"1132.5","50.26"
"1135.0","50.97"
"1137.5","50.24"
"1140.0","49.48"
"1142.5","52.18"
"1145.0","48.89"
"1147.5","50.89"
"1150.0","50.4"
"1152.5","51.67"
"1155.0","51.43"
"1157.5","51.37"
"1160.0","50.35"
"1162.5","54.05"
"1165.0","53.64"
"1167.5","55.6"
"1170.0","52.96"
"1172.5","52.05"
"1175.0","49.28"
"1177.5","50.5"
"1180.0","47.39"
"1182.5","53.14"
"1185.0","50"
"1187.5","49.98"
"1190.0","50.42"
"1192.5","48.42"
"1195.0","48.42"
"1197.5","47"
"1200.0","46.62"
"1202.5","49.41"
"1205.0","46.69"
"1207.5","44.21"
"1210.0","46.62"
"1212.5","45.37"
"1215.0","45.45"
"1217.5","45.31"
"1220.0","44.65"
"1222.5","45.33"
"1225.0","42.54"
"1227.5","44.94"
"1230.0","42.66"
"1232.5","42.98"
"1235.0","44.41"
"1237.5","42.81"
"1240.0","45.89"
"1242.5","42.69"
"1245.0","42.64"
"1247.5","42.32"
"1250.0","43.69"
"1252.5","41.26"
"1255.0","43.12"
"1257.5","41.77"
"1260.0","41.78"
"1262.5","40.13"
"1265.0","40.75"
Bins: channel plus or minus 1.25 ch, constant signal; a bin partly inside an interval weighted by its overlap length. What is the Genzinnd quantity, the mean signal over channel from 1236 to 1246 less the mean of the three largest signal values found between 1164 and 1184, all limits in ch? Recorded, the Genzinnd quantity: -11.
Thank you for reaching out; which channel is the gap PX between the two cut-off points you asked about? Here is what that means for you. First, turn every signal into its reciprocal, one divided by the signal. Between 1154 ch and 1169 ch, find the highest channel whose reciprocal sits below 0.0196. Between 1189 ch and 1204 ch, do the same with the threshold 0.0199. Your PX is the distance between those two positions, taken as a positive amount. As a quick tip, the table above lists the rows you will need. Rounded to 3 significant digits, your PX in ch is 22.5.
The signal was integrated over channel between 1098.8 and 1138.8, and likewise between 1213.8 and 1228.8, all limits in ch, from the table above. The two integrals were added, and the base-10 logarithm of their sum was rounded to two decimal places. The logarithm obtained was 3.44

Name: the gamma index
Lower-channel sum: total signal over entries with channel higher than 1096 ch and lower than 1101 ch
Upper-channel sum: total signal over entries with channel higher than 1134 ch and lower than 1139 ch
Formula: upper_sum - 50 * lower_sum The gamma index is -5344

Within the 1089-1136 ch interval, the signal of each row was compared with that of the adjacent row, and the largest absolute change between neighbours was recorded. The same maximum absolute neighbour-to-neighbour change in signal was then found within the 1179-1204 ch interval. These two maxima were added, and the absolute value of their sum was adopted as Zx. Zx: 10.6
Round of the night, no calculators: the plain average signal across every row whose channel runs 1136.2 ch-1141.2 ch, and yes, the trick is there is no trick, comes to 49.9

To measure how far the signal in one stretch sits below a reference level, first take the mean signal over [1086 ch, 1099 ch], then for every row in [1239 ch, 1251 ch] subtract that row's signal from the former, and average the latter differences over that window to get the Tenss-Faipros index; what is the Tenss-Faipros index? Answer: 11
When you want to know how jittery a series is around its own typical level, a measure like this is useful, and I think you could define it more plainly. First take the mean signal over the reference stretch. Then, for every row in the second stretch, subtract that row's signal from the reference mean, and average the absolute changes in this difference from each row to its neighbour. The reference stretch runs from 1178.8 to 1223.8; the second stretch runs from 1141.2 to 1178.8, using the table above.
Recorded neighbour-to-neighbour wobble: 1.6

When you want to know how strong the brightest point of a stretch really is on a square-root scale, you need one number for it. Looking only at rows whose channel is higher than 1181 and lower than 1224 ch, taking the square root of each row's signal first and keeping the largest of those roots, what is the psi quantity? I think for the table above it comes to 7.3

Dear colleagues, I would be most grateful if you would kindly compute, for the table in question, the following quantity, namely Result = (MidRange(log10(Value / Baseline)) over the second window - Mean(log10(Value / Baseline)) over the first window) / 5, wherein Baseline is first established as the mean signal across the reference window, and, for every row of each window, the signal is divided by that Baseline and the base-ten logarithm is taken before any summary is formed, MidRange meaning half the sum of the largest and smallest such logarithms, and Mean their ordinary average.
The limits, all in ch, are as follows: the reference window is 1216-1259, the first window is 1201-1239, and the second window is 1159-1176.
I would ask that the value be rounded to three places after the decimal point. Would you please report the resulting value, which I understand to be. 0.013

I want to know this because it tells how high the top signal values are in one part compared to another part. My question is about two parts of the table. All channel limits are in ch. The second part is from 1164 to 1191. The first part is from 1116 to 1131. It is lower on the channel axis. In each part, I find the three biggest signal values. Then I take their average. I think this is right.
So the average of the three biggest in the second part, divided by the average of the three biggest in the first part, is 1.05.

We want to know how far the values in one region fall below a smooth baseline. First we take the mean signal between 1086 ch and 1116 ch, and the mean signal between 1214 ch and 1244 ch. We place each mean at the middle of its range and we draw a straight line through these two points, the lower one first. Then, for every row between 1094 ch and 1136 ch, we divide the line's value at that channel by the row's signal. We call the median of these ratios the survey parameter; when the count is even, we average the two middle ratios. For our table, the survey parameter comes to 1.003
